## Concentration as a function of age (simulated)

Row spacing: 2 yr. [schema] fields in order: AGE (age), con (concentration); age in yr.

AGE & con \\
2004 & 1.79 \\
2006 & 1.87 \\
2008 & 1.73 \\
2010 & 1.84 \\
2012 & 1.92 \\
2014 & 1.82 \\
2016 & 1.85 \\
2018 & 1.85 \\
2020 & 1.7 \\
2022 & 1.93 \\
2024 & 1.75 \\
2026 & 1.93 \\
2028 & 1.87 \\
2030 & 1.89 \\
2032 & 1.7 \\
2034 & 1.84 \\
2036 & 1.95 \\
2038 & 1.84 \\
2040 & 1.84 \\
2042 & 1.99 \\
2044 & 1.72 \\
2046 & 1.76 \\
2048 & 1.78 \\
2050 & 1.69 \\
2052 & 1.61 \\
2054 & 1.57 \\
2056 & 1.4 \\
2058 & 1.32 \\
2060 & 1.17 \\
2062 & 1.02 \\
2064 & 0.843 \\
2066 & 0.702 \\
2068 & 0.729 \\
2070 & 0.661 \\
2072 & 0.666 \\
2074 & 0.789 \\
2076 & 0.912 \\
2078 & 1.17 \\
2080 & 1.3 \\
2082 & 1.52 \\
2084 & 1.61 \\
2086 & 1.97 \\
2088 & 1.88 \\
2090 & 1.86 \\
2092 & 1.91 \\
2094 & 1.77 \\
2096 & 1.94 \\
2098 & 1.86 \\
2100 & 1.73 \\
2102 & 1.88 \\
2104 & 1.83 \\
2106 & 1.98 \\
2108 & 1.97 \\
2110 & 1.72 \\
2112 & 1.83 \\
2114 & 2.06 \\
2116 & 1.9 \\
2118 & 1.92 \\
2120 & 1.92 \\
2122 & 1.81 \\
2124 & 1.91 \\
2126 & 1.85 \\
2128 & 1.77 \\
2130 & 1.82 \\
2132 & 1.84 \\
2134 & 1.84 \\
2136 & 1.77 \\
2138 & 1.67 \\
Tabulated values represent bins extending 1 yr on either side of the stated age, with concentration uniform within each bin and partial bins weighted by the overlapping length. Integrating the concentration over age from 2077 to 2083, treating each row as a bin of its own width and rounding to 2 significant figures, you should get 8.0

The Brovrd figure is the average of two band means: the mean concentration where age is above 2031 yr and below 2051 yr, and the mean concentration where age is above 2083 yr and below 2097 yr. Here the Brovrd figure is 1.83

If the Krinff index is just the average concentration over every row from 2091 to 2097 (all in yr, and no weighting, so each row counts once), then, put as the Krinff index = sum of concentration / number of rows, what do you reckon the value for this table 1.87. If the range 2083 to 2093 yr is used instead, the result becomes 1.85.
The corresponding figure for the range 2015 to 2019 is 1.85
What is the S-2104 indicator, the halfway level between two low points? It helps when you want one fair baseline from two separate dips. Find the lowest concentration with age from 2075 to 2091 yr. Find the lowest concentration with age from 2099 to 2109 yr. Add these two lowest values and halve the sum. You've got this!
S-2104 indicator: 1.32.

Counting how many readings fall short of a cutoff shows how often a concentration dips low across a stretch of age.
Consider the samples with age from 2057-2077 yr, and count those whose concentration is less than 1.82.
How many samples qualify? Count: 10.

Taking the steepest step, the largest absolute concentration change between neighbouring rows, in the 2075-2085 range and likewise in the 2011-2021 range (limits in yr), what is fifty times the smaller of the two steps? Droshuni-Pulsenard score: 7.5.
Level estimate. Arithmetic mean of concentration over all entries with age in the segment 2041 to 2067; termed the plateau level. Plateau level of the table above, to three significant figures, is 1.43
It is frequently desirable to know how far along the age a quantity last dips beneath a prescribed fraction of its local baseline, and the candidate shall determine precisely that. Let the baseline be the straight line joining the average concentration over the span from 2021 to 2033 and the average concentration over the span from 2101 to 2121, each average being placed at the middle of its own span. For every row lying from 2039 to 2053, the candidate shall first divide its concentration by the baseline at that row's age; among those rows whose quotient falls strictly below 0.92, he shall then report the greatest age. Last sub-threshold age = 2052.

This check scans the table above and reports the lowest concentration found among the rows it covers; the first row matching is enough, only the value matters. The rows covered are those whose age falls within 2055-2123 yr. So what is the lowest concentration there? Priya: 0.661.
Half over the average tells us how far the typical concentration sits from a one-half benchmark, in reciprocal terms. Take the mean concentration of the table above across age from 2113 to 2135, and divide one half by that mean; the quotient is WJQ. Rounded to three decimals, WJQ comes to 0.266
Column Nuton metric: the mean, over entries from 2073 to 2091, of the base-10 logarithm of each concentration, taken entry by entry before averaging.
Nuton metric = 0.14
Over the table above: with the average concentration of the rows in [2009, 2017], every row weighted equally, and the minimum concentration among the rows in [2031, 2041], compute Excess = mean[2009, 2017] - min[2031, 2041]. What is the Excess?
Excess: 0.16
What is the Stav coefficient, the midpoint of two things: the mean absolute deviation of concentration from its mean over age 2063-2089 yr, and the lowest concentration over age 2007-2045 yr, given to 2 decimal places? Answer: 1.05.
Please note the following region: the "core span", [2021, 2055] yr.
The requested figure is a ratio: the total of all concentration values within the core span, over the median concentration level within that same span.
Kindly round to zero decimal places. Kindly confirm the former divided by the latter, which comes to 17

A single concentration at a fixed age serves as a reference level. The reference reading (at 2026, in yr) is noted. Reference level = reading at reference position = 1.93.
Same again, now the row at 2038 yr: 1.84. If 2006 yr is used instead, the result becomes 1.87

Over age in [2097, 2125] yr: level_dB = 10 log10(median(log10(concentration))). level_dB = -5.6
